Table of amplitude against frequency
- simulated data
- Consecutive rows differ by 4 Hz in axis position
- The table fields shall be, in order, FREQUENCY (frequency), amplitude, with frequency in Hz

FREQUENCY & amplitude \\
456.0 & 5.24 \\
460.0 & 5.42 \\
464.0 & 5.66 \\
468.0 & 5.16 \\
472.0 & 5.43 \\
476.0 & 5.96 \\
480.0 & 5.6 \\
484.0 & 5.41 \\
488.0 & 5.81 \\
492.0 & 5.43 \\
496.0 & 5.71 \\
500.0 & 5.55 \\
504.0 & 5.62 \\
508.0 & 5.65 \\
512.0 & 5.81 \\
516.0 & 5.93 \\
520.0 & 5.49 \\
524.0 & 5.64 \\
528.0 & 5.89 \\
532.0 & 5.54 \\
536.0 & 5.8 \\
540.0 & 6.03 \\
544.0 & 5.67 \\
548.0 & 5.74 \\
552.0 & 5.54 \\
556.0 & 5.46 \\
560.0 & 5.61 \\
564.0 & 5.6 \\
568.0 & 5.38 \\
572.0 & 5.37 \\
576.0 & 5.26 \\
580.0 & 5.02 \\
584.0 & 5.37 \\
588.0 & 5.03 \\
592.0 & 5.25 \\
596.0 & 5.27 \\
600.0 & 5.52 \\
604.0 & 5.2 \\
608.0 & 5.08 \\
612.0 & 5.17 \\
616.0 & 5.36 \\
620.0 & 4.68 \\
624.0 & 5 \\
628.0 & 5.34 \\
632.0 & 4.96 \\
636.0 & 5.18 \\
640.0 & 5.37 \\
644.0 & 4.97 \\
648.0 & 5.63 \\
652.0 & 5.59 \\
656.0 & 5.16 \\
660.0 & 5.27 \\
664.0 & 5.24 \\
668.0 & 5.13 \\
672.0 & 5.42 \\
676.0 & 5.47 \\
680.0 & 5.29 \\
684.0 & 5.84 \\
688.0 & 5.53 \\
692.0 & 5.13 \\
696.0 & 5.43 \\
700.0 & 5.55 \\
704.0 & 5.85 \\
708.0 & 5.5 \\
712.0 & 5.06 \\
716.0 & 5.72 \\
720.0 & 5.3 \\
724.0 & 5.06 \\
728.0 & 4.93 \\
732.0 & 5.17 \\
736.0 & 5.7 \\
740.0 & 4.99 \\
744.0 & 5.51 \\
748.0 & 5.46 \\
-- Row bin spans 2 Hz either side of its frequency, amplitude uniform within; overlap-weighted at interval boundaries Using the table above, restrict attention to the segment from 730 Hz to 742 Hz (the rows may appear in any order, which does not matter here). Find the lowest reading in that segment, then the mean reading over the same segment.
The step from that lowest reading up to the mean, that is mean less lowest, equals 0.30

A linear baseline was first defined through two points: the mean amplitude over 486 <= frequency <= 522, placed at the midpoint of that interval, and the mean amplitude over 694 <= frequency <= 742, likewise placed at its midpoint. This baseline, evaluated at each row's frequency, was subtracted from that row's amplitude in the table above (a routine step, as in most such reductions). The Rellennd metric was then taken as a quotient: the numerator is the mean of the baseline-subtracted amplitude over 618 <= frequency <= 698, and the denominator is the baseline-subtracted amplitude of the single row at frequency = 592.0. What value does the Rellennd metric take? 0.6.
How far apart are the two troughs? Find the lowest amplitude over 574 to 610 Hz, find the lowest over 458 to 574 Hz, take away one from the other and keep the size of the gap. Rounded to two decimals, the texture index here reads 0.14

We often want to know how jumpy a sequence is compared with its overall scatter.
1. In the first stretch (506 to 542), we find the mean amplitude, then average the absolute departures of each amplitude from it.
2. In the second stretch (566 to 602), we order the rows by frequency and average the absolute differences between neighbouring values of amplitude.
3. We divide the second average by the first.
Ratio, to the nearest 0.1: 1.2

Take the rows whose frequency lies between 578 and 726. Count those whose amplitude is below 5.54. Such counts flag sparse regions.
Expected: 31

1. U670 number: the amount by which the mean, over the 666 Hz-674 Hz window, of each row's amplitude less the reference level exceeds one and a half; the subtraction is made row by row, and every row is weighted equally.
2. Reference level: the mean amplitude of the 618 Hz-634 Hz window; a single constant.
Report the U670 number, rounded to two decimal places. -1.22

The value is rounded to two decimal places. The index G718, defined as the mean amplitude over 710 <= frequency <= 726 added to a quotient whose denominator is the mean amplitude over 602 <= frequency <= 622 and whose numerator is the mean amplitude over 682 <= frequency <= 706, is 6.37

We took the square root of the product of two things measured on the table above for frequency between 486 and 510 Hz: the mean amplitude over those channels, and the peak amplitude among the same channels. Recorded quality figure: 5.72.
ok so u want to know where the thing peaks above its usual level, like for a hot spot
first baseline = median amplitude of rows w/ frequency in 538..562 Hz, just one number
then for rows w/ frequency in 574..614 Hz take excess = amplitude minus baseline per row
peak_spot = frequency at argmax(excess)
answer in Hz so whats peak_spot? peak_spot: 600.0 Hz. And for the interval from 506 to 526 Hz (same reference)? 516.0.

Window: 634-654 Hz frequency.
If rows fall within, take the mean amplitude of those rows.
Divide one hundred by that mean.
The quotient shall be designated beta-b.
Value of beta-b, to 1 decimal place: 18.7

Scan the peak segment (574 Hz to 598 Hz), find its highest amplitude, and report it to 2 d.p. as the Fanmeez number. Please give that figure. 5.37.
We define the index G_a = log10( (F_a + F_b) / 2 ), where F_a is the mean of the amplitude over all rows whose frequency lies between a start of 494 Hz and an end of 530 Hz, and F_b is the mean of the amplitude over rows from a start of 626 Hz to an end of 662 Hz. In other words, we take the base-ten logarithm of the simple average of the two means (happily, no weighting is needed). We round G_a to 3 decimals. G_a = 0.739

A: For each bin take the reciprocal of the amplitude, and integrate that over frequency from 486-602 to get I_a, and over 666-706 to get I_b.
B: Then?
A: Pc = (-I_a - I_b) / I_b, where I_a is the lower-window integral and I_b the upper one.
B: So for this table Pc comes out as -3.9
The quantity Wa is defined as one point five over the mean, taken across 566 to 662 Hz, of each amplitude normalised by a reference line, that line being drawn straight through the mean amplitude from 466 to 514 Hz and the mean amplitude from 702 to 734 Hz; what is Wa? 1.56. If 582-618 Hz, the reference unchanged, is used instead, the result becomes 1.56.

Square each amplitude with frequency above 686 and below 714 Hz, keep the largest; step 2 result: 34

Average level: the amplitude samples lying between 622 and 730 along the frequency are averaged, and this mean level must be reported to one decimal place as 5.3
